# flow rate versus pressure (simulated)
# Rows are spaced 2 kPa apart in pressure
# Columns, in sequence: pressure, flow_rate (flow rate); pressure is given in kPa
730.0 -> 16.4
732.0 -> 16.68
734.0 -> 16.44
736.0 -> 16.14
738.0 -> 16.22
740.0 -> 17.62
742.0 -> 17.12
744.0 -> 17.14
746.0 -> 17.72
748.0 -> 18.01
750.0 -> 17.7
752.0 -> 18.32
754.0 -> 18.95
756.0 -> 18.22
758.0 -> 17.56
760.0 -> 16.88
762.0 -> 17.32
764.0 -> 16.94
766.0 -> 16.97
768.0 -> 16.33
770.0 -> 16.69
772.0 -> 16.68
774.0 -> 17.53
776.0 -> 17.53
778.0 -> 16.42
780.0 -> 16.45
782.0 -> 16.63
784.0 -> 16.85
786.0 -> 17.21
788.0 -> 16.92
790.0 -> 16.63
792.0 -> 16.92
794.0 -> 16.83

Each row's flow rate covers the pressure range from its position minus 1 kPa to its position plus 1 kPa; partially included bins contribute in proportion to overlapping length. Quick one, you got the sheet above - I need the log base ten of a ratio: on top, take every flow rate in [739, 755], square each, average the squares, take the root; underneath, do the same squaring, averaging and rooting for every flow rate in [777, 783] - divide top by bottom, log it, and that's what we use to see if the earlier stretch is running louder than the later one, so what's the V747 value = 0.034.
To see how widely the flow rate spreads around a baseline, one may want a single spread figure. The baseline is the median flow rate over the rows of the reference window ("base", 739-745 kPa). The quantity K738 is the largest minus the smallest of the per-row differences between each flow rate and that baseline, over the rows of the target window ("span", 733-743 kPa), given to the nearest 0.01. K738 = 1.48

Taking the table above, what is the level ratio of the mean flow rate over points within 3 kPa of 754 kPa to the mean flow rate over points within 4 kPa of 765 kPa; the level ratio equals 1.10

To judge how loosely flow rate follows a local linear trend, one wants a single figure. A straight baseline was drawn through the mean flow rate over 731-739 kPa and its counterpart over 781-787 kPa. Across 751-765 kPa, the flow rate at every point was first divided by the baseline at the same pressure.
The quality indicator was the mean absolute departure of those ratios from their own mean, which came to 0.041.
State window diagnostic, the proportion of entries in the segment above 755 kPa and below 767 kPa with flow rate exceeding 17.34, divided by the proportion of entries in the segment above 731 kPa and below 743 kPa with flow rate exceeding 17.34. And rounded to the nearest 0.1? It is 2.0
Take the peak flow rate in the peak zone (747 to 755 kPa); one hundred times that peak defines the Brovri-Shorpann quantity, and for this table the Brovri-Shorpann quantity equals 1895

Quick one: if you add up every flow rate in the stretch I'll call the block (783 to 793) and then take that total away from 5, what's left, -79.5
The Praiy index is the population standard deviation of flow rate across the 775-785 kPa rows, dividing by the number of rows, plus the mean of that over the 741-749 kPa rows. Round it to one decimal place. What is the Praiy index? 17.9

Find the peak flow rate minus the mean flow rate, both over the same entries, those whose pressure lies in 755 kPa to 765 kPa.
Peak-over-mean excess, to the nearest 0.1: 0.8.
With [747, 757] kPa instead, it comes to 0.7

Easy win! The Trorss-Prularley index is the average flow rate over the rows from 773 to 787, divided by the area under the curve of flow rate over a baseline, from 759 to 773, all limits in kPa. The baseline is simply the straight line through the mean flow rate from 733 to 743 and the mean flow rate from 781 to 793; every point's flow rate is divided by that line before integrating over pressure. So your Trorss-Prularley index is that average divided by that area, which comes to 1.21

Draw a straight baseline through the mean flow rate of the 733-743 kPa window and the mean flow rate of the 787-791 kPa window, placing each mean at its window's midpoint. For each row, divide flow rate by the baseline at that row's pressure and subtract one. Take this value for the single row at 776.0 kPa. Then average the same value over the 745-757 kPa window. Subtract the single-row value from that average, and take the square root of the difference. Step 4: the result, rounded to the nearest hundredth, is 0.20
